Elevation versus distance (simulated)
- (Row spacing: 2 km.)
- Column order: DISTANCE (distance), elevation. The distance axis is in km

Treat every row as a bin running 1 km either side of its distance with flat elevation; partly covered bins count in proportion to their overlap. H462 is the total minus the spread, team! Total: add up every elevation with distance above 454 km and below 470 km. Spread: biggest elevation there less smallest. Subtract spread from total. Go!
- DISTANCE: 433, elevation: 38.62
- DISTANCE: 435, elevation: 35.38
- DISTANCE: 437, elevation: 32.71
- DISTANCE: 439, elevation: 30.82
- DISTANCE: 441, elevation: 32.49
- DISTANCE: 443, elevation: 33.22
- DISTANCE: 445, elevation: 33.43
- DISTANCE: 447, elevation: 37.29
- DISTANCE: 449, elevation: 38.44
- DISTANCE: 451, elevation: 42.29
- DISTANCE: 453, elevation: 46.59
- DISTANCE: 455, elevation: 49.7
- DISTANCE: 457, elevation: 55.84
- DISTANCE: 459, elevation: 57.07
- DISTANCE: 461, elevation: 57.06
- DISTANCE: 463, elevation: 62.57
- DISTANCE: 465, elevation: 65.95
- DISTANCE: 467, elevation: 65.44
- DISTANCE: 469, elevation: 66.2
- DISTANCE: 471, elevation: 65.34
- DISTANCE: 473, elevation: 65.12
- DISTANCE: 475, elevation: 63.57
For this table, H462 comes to 463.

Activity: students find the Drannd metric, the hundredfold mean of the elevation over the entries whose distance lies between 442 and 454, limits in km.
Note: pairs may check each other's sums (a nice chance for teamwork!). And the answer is 3854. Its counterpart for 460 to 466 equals 6186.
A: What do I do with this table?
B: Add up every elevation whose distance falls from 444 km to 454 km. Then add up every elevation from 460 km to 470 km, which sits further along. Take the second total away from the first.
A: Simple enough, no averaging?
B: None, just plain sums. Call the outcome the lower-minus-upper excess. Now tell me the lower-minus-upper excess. -119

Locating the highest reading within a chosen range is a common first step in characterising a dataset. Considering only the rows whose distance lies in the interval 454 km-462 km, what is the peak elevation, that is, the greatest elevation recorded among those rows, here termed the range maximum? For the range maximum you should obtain 57.07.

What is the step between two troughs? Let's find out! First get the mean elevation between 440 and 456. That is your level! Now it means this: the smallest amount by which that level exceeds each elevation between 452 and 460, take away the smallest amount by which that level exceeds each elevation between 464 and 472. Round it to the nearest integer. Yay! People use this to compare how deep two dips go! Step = 9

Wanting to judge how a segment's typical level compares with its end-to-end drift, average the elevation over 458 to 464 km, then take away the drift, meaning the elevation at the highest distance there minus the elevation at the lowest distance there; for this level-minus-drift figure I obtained 53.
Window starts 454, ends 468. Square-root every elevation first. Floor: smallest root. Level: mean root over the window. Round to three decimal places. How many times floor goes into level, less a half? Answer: 0.589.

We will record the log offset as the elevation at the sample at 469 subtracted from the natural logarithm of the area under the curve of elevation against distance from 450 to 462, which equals -59.8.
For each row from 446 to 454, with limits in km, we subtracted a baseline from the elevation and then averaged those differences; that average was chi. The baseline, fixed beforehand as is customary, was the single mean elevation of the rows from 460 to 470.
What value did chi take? -22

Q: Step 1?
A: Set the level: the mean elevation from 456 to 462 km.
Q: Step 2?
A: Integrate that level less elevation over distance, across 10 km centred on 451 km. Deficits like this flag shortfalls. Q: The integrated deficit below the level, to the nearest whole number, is 138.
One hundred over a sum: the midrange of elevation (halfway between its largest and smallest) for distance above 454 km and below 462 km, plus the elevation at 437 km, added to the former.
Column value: 1.16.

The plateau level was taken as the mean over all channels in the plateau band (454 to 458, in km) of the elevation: 53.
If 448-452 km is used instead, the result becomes 40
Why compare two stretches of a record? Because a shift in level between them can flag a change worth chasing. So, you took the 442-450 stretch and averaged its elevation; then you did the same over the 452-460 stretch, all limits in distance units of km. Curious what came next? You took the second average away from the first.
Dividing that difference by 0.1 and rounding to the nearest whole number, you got -167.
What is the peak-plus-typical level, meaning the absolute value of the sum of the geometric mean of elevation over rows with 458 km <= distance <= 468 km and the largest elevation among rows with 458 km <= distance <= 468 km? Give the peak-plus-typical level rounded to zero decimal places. 127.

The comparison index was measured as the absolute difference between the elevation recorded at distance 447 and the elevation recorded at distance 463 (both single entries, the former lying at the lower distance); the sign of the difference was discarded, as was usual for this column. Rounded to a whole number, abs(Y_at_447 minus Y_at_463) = 25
